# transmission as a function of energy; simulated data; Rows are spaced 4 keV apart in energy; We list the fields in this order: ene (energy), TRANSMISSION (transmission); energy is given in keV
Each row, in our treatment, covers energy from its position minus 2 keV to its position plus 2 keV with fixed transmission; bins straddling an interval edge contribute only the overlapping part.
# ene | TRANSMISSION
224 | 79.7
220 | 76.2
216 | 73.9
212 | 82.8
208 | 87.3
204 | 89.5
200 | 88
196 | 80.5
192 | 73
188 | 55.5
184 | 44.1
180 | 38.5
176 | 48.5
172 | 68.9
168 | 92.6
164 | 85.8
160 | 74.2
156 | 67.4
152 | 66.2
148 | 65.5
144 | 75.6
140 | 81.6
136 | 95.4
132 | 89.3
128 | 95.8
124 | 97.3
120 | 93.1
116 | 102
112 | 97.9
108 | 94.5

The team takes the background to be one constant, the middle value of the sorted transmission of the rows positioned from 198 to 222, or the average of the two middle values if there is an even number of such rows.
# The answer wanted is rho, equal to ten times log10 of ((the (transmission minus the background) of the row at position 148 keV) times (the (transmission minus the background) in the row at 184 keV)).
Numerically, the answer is 29.0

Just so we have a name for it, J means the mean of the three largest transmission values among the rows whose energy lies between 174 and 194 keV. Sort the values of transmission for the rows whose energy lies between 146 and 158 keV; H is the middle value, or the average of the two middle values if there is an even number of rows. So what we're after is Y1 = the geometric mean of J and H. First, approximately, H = 66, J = 59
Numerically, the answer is 62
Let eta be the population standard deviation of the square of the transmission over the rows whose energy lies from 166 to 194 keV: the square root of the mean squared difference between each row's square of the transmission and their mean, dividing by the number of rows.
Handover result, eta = 2310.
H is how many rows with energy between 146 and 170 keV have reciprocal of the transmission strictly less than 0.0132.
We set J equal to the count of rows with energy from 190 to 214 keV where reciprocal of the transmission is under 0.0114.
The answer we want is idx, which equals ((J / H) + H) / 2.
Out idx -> 1.5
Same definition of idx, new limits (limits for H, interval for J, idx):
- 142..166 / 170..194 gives 0.5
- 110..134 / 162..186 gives 3.1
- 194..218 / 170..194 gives 2.5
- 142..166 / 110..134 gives 3.5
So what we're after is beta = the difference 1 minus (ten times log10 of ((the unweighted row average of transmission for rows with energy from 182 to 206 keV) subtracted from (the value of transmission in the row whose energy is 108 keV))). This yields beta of -13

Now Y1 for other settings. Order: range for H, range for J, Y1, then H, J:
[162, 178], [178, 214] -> 83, 77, 88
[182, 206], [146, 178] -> 80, 77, 84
